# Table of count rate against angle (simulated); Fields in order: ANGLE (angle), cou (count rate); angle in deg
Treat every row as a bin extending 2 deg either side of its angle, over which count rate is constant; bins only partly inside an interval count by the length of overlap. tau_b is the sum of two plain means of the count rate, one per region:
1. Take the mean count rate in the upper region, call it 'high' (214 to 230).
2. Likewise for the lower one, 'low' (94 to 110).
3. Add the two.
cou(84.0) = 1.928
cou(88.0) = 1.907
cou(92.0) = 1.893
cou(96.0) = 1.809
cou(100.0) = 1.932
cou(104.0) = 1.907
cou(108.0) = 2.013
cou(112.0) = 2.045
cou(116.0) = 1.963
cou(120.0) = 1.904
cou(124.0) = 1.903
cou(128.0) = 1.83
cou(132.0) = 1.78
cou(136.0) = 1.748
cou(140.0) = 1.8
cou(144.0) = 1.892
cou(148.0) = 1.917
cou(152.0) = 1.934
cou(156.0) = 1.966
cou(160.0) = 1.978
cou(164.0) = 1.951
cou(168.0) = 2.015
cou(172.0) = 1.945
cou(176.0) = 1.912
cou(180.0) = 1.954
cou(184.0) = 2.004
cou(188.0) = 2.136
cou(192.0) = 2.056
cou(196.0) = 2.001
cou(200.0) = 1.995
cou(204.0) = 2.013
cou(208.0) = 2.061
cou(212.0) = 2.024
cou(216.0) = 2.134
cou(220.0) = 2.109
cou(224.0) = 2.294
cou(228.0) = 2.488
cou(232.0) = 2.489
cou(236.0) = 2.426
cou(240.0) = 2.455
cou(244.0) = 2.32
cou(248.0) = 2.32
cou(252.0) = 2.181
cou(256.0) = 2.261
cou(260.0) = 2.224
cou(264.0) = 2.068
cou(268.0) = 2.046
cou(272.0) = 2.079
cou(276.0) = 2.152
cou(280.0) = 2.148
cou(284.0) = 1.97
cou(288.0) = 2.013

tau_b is 4.17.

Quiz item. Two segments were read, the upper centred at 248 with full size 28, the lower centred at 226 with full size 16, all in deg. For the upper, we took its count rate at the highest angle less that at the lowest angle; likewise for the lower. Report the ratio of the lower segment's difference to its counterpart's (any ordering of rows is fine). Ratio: -1.9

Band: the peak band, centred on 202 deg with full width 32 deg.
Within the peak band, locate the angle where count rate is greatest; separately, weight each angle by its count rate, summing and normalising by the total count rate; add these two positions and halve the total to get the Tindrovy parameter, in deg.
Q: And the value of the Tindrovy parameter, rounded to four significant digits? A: 195.0 deg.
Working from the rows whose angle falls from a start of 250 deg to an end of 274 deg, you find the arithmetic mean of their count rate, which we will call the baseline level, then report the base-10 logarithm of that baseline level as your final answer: 0.331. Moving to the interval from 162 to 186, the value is 0.293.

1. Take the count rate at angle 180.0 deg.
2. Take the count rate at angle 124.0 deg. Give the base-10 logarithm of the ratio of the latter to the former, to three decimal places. -0.011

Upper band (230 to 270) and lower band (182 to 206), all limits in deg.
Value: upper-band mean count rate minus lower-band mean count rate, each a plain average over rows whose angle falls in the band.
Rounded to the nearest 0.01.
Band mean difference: 0.24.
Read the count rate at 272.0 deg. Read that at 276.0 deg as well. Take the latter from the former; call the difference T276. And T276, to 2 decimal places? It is -0.07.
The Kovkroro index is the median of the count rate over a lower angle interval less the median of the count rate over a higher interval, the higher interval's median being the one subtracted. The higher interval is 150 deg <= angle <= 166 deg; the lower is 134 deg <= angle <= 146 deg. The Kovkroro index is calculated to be -0.16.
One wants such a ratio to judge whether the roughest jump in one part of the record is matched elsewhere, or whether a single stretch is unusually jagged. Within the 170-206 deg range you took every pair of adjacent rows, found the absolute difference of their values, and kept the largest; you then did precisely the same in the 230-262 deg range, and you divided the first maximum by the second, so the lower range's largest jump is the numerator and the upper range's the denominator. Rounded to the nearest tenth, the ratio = 0.9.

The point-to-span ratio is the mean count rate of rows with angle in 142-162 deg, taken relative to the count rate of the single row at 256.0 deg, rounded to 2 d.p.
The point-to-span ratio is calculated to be 0.86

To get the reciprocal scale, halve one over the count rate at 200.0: 0.251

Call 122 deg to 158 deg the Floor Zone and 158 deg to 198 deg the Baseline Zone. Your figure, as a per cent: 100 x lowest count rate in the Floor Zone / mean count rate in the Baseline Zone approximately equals 88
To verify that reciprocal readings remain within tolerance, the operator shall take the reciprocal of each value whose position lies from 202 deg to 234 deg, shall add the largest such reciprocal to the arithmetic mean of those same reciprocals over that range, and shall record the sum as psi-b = 0.954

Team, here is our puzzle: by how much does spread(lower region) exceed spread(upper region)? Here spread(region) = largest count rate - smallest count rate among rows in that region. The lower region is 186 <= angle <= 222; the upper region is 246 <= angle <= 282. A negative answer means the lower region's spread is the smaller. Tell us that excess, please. -0.13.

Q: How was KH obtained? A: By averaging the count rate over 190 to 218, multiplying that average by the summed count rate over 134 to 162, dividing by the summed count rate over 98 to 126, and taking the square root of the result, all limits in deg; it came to 1.406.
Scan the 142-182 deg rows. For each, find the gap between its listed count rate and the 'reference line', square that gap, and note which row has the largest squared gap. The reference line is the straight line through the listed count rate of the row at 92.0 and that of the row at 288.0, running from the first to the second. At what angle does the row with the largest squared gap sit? 168.0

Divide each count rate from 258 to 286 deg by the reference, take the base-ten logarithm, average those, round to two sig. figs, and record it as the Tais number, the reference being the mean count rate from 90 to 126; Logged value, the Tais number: 0.036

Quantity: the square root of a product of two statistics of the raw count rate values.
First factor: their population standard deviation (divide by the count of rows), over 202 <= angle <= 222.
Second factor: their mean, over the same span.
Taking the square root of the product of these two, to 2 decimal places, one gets 0.31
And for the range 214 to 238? 0.60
